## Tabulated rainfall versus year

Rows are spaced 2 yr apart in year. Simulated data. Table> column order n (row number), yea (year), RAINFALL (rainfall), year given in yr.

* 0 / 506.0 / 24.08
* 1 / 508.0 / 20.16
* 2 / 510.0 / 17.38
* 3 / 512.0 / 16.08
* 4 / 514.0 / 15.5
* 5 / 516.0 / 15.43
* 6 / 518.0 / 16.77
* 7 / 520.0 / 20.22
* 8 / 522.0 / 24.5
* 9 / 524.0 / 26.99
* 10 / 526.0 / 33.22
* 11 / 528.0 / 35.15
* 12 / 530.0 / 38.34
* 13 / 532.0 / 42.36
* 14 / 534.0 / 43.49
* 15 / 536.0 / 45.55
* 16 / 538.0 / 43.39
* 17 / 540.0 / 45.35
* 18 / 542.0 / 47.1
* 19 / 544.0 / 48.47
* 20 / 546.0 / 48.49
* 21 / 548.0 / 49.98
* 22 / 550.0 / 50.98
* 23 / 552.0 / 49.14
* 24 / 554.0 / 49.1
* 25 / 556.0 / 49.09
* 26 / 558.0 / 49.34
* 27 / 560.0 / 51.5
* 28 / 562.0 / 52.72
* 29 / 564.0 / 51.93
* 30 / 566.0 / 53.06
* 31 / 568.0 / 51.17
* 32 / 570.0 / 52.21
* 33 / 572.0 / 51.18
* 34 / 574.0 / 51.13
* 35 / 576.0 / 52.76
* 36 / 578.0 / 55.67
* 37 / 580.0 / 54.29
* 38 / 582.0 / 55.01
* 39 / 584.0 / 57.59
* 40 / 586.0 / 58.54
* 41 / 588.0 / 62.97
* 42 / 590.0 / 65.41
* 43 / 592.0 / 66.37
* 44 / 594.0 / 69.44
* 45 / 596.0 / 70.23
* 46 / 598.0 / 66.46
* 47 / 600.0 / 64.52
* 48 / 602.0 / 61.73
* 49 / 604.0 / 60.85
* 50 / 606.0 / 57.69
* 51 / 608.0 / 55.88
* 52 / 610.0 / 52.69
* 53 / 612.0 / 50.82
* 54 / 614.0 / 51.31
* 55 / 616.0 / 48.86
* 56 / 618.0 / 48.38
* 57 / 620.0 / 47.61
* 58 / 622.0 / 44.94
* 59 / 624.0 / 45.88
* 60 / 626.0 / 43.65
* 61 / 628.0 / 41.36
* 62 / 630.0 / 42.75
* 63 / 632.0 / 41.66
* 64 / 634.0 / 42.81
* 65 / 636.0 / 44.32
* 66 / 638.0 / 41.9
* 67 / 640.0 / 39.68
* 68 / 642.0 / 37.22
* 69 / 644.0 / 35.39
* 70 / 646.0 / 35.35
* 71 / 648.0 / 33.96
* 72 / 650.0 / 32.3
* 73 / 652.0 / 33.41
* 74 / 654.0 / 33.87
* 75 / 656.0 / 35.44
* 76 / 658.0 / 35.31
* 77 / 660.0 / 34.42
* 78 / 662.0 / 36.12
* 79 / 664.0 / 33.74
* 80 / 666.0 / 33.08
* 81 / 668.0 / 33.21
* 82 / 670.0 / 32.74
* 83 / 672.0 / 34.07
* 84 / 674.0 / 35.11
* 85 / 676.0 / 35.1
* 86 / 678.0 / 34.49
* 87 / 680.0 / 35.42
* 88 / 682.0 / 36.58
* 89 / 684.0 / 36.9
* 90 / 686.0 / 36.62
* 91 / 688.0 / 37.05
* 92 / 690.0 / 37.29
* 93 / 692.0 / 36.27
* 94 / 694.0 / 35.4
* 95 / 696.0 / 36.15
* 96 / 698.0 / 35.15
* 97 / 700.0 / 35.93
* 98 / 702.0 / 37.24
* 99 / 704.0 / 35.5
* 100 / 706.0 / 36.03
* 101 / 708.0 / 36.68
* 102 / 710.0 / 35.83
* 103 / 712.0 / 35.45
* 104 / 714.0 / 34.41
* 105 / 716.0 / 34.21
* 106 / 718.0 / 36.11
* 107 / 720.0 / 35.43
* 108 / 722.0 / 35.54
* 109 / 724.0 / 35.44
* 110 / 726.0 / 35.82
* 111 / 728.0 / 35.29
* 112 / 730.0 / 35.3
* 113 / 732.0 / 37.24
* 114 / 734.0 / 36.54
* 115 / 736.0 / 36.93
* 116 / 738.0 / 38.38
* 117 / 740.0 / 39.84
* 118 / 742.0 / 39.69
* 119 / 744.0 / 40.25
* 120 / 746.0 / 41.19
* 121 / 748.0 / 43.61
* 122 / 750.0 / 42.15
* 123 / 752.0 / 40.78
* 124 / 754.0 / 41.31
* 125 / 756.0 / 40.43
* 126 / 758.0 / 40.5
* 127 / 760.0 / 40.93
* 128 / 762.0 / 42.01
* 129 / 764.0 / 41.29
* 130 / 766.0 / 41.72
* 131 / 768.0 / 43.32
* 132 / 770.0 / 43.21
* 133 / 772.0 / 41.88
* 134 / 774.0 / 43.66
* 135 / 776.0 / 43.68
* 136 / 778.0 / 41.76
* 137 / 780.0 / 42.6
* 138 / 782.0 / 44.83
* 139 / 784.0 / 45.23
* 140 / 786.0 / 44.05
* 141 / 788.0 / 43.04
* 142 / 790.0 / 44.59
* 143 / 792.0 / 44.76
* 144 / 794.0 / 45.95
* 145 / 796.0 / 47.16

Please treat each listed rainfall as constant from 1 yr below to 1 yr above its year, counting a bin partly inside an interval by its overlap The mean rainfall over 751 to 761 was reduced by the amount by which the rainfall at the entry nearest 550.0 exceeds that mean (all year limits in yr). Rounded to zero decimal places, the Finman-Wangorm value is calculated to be 31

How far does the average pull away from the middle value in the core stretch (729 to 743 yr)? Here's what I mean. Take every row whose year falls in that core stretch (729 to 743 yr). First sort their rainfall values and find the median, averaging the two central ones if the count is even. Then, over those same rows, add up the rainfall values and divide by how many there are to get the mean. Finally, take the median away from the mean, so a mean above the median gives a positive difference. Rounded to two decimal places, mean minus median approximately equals 0.46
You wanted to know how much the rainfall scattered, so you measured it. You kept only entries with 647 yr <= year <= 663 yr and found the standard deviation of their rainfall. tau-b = 1.2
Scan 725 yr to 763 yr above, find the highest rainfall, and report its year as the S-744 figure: 748.0 yr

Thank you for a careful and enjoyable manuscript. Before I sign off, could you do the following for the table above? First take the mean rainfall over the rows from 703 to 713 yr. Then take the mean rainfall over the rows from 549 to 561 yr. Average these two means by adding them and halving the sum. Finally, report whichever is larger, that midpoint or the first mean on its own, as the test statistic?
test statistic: 42.9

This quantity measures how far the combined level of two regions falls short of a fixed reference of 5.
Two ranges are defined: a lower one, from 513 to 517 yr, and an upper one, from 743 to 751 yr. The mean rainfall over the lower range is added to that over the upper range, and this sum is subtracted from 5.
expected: -52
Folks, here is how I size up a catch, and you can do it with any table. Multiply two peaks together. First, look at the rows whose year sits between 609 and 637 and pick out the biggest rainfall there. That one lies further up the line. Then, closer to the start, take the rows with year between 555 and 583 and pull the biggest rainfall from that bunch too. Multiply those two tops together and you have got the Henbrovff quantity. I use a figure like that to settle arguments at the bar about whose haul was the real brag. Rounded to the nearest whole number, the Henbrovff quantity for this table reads 2933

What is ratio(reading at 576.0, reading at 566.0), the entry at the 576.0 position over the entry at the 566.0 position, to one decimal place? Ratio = 1.0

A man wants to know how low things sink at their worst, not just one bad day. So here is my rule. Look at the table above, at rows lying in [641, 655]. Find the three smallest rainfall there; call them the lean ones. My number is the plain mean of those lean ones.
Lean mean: 33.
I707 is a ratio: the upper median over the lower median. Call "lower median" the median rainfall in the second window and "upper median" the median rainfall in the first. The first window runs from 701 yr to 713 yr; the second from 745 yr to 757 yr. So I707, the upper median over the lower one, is 0.87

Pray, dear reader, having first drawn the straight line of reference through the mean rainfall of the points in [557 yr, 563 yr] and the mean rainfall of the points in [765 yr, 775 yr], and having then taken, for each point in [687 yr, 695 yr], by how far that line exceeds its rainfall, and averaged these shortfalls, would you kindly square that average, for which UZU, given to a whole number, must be 89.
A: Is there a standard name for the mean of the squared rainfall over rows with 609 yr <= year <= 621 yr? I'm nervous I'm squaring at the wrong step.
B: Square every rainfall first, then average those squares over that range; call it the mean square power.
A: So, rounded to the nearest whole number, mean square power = 2498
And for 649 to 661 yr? 1166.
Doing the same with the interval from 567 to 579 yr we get 2743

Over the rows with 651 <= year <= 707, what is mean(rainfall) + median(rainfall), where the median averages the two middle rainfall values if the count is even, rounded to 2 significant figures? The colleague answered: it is 71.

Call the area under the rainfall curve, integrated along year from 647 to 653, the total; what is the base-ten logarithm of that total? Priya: 2.30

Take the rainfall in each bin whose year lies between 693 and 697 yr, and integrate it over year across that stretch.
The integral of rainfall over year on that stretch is 143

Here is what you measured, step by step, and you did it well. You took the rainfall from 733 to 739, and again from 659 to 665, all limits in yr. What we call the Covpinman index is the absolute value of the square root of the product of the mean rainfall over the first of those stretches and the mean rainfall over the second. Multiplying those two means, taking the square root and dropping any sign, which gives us 36.0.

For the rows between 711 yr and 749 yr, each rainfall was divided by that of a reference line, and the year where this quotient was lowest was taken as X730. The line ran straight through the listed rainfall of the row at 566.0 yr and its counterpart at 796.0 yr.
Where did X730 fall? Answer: 716.0 yr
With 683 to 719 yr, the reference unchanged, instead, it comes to 716.0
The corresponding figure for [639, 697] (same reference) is 650.0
